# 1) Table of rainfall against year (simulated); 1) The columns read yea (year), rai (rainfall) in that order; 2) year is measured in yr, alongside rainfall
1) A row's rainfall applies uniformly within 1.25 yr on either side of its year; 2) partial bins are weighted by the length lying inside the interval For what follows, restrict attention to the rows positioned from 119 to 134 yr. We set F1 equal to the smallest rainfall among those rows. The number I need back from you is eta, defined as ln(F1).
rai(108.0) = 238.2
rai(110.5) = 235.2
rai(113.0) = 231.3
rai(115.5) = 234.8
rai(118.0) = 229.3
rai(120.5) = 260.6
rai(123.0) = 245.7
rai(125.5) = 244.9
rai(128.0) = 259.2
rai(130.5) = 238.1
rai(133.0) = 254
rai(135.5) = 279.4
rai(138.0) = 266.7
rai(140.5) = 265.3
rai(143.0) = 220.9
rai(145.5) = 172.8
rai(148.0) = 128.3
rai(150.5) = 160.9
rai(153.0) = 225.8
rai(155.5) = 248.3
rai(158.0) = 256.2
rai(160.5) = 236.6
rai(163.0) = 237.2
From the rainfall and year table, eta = 5.47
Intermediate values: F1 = 238.1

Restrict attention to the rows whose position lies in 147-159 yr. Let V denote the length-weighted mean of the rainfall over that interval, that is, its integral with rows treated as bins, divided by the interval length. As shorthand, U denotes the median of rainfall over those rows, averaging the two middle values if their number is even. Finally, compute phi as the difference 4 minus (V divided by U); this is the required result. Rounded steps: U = 226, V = 204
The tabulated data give 3.095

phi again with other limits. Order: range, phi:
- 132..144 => 3.027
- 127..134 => 3.016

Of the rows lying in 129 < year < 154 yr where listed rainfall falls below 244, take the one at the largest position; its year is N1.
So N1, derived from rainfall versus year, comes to 153.0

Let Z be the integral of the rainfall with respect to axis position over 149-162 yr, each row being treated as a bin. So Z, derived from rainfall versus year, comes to 2911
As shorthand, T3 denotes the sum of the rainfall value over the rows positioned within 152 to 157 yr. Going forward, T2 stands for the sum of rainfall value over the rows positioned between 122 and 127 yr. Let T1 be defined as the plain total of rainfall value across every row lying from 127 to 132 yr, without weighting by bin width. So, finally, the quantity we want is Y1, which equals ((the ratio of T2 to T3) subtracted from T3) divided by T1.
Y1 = 0.95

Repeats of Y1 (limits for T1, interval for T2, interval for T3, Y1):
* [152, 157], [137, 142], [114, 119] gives 0.98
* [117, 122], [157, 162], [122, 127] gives 1.00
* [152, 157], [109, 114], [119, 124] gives 1.07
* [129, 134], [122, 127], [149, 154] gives 0.78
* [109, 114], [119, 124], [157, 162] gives 1.05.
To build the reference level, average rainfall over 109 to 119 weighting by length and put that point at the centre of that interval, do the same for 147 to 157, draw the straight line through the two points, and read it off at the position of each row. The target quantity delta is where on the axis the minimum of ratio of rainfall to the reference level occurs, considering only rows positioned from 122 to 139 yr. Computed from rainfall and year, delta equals 123.0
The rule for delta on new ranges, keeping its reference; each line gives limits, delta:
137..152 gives 148.0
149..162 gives 150.5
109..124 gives 113.0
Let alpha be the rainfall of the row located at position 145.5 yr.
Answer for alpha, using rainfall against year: 172.8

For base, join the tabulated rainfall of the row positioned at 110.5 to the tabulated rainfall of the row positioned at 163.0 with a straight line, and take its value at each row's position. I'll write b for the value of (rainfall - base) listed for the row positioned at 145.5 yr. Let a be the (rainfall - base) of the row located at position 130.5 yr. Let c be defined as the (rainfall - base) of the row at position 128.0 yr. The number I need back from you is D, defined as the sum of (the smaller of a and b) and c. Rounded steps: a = 2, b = -64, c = 23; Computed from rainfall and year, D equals -40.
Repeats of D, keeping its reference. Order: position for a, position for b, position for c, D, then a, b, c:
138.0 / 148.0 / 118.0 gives -115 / 30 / -108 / -6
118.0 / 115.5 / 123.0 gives 4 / -6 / -1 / 10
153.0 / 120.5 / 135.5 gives 32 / -11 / 25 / 43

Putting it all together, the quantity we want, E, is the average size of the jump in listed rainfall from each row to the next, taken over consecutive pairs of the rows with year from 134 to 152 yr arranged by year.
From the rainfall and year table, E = 31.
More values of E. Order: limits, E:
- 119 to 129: 10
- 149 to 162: 29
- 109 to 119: 4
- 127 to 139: 19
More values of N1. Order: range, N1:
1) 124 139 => 130.5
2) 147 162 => 160.5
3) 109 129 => 118.0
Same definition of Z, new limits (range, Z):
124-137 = 3317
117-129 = 2977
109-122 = 3099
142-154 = 2160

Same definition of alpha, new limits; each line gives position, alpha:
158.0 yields 256.2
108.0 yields 238.2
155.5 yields 248.3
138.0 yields 266.7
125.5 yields 244.9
